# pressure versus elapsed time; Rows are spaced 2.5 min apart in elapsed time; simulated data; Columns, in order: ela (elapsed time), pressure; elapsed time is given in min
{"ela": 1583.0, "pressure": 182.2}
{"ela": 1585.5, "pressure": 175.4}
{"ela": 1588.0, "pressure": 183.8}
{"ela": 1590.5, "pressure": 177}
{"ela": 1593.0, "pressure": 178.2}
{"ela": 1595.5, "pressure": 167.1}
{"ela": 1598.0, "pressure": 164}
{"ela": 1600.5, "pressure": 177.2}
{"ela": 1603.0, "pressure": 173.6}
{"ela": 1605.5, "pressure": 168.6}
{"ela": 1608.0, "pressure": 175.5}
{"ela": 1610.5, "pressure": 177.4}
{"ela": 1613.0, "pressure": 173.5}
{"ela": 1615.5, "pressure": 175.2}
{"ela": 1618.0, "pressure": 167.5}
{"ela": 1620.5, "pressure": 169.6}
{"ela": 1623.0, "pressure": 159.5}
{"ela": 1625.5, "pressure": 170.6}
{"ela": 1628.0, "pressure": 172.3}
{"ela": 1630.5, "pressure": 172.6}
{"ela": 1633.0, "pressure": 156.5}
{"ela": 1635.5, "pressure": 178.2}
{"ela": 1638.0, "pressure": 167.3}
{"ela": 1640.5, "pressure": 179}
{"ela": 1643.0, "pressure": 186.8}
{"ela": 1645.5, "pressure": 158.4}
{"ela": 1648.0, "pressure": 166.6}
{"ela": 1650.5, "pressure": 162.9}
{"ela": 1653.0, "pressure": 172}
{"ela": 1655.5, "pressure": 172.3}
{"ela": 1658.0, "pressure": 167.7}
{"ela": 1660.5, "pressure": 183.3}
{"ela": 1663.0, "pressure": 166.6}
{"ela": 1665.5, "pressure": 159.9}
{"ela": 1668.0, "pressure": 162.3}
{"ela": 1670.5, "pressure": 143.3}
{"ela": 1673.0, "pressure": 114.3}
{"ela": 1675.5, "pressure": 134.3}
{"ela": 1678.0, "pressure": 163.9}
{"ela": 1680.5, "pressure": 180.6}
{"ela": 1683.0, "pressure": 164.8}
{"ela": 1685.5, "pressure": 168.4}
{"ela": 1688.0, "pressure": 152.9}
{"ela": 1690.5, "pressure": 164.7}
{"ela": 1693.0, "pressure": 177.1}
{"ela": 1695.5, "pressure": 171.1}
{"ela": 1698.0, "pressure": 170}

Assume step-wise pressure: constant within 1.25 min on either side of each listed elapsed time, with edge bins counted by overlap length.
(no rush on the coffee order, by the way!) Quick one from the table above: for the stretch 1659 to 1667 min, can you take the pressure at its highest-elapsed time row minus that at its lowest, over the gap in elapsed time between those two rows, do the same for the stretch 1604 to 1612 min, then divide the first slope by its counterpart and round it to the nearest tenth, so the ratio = -2.7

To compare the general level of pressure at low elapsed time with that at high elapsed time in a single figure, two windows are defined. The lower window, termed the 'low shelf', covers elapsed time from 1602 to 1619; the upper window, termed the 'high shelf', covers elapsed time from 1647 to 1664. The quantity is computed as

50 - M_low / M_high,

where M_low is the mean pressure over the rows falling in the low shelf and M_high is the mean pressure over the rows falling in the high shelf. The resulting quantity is 48.98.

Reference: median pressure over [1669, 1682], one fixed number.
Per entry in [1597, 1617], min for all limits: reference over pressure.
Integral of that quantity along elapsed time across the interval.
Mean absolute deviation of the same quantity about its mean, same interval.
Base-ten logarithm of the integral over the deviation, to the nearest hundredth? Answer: 2.99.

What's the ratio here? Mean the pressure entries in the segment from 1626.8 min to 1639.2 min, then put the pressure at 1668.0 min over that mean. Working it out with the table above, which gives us 0.96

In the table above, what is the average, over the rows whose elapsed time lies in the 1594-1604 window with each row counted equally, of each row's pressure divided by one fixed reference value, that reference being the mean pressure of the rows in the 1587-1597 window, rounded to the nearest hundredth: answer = 0.97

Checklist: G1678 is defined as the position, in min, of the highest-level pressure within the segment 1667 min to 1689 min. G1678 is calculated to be 1680.5 min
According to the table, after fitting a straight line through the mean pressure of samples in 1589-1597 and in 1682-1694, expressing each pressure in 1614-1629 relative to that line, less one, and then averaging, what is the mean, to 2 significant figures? -0.014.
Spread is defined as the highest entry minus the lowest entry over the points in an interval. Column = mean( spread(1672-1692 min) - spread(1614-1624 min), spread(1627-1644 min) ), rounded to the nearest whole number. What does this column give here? 40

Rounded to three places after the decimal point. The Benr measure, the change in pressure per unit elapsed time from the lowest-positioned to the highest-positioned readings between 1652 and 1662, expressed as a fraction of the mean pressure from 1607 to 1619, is 0.009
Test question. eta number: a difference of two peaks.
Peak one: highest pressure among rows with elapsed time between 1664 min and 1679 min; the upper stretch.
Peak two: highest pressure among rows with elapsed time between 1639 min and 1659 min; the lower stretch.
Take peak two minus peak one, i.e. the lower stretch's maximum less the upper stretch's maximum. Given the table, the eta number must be 23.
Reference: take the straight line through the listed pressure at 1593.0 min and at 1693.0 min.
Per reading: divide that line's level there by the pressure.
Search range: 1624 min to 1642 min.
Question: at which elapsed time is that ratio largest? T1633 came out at 1633.0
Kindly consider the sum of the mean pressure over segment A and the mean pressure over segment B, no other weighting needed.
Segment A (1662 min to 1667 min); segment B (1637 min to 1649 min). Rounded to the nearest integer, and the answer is 335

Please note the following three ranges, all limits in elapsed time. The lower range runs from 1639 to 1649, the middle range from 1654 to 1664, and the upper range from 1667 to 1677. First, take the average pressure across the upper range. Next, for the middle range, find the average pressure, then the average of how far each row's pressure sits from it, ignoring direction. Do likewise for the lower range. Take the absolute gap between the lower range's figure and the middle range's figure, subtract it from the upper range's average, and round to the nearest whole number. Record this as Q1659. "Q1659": 134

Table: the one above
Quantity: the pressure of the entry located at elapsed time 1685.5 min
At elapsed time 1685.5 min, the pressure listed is 168.4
